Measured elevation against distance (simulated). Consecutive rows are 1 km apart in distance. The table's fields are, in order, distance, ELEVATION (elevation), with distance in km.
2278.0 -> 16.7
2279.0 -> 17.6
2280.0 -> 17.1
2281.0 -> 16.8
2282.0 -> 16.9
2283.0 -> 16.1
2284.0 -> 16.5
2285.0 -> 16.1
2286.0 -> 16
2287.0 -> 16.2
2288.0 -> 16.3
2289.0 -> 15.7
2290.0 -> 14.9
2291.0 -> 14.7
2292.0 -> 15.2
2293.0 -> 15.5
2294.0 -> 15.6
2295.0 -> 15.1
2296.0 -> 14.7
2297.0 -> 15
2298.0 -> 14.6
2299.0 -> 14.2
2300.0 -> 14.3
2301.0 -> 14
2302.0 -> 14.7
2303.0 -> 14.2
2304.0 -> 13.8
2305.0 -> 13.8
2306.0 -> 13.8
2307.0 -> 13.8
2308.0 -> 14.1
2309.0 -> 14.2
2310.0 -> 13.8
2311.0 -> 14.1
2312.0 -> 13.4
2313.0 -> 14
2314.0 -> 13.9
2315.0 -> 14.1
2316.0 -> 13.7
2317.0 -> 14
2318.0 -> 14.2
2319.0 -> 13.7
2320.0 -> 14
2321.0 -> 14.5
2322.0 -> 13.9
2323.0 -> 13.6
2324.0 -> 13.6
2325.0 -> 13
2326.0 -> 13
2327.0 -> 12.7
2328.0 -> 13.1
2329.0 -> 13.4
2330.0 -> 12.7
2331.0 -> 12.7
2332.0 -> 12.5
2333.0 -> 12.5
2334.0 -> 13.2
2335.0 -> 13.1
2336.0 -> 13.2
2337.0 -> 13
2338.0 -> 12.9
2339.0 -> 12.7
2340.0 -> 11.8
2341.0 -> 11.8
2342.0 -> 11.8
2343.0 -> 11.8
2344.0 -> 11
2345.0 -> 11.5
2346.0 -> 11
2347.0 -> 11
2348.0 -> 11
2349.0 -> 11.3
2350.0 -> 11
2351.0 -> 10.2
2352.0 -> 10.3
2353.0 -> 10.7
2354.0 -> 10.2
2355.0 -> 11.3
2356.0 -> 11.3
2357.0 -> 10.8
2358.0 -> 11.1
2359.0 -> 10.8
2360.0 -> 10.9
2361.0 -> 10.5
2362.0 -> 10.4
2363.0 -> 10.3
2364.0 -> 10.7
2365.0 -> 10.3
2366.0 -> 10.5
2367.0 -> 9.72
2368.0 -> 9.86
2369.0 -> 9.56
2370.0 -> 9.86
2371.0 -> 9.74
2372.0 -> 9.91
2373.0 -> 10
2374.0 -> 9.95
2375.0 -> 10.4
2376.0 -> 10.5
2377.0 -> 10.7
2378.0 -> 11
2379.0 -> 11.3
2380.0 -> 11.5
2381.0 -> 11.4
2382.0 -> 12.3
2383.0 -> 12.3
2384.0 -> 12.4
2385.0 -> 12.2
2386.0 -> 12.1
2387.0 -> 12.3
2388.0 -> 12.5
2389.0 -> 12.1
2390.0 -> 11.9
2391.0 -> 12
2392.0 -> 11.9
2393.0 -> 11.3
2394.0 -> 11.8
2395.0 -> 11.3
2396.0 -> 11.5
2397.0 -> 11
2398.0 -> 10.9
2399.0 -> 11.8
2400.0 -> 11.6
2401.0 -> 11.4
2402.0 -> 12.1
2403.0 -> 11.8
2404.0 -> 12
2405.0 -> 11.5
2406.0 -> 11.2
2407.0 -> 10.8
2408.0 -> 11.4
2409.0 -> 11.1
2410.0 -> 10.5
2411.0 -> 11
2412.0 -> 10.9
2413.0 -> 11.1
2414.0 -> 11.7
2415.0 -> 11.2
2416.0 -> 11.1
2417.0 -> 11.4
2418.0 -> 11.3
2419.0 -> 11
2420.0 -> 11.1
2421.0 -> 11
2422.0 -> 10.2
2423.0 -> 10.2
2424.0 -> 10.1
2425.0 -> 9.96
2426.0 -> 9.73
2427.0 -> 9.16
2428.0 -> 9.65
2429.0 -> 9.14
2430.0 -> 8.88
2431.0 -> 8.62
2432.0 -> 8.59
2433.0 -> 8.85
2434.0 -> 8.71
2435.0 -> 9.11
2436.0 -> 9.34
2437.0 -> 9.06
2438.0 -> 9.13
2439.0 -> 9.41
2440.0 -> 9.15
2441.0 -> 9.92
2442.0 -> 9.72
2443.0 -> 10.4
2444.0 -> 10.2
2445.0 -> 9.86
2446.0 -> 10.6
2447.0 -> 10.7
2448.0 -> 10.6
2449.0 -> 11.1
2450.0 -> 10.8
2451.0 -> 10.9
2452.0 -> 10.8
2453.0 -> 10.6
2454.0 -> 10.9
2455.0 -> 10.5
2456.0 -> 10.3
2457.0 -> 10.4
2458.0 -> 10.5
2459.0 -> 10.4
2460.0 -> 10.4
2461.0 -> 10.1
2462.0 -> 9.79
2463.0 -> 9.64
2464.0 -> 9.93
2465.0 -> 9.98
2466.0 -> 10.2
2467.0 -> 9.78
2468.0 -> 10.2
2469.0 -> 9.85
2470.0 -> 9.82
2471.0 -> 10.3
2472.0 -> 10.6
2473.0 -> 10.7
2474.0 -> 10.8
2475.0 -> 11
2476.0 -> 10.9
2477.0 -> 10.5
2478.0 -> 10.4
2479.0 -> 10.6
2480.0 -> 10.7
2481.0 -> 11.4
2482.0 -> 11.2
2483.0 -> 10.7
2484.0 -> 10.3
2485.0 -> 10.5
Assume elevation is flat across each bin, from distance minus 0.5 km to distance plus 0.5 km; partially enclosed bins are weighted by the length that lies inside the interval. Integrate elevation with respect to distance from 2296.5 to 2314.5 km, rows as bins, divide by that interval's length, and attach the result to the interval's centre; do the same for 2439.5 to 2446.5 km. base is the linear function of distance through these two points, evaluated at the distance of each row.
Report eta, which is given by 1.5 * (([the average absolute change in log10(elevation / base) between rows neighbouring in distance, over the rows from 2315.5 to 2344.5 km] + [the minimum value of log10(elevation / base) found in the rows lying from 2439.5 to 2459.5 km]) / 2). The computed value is -0.024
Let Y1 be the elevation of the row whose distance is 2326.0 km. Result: 13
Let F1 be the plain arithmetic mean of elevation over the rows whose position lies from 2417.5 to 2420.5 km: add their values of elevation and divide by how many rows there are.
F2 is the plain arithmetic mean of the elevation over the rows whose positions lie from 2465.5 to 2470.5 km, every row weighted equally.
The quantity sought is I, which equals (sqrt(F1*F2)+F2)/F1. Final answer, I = 1.84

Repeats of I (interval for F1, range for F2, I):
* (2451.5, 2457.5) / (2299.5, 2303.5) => 2.51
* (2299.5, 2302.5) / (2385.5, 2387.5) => 1.77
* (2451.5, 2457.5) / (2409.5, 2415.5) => 2.07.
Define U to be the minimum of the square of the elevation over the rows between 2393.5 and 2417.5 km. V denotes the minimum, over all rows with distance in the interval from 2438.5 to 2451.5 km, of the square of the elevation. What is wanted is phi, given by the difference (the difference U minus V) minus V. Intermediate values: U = 110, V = 84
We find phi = -57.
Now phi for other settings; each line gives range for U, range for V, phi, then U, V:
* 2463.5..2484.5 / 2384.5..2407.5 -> -138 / 96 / 117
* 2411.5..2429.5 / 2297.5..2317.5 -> -276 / 84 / 180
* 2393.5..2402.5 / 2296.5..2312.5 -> -240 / 119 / 180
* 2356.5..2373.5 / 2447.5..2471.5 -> -94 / 91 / 93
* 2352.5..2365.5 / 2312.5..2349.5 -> -138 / 104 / 121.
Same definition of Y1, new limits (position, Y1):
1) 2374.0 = 9.95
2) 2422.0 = 10.2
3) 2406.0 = 11.2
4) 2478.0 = 10.4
